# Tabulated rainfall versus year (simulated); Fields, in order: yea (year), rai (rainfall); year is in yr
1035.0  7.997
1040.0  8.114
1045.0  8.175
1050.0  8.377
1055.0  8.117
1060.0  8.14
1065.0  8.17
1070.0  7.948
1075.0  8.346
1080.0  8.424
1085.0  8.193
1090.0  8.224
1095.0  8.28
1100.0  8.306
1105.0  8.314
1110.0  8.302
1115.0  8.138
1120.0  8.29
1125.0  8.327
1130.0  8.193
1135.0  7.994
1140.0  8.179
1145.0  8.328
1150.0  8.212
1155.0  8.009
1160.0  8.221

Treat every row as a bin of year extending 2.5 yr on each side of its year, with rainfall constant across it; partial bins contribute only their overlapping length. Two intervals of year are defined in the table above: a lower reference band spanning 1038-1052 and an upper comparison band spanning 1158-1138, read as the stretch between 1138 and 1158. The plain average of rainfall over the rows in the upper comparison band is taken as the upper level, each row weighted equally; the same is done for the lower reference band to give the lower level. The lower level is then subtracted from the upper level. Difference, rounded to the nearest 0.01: -0.04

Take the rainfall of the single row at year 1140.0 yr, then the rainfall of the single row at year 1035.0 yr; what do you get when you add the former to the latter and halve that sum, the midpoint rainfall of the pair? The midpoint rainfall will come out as 8.09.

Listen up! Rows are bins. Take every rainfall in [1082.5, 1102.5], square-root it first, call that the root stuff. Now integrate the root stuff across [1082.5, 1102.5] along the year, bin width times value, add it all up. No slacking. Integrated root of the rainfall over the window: 57.4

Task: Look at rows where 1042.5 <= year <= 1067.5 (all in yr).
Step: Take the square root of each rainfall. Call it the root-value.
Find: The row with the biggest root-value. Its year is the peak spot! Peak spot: 1050.0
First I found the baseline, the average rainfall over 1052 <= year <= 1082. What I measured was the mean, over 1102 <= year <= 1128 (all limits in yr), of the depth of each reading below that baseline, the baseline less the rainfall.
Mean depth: -0.08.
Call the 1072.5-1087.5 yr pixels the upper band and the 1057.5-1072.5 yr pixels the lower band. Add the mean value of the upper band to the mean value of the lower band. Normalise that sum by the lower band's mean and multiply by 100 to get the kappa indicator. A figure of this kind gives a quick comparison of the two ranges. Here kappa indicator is 202.9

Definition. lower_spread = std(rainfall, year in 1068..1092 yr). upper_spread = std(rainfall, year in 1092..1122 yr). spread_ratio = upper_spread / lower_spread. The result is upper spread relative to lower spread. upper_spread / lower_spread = 0.37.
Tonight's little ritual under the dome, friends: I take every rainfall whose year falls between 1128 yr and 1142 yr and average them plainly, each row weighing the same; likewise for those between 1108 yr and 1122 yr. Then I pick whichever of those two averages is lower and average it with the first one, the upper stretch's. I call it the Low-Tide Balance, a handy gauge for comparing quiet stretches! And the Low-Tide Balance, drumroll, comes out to 8.12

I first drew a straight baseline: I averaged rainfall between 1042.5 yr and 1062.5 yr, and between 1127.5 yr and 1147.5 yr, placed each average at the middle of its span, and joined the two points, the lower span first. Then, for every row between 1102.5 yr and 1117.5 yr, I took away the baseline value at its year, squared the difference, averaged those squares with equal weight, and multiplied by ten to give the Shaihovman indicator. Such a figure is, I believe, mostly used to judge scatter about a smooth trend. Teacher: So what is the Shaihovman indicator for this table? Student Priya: 0.11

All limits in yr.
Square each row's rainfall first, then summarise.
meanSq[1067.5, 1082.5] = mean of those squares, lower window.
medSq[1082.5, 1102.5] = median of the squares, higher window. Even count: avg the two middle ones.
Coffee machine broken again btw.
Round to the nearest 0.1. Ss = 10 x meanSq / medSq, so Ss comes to 10.0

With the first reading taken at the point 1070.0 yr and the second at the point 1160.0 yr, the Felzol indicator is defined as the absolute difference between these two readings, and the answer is 0.27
